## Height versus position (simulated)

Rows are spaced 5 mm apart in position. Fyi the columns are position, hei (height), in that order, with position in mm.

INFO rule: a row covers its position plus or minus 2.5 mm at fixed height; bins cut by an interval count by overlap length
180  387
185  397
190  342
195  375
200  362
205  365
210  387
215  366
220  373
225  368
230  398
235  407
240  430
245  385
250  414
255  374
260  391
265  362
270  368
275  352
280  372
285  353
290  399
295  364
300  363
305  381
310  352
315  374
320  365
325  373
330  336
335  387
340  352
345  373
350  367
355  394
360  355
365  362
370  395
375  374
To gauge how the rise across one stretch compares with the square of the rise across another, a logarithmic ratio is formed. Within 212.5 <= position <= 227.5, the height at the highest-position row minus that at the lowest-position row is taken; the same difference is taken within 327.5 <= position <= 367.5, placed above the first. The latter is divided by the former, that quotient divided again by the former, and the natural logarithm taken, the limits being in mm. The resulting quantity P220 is 1.9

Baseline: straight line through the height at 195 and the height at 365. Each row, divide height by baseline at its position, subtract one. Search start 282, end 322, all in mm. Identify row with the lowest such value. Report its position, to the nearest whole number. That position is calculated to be 285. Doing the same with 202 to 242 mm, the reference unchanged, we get 205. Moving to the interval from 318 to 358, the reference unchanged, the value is 330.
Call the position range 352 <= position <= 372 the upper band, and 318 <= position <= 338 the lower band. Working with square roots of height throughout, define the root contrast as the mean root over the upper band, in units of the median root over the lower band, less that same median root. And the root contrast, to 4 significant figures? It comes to -18.20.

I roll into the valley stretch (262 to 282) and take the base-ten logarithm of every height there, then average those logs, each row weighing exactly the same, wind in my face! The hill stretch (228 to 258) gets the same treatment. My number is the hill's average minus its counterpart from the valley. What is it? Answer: 0.04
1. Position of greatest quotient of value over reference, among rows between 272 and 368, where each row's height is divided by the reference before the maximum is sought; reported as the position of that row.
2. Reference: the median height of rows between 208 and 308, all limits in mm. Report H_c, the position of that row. 290 mm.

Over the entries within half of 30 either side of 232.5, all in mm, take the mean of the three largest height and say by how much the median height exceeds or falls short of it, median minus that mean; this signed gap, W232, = -20.2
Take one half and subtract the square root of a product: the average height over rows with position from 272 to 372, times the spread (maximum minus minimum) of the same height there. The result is -152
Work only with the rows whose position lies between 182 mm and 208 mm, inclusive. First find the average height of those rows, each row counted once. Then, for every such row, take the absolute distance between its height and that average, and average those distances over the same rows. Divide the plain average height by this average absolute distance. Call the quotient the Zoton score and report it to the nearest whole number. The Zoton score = 26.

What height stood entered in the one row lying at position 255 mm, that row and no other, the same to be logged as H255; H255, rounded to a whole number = 374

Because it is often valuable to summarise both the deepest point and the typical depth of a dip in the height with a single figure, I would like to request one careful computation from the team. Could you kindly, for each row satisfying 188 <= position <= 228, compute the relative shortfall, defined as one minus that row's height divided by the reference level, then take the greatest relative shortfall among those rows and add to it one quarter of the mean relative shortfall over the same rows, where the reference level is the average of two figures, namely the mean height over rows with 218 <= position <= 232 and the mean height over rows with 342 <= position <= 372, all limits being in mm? 0.10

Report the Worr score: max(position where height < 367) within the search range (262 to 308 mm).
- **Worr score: 300 mm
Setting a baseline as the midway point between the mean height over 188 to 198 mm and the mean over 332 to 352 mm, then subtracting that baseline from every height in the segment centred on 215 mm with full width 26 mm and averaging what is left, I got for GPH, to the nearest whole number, 8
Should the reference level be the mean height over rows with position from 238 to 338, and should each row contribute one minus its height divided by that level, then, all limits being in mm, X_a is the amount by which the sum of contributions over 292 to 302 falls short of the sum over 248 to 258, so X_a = -0.16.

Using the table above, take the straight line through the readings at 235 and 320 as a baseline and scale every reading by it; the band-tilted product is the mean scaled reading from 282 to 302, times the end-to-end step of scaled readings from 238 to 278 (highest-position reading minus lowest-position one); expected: -0.15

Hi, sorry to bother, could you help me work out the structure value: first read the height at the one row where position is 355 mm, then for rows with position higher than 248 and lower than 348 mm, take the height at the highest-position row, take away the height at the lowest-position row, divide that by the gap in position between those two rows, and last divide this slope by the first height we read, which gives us -0.0011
